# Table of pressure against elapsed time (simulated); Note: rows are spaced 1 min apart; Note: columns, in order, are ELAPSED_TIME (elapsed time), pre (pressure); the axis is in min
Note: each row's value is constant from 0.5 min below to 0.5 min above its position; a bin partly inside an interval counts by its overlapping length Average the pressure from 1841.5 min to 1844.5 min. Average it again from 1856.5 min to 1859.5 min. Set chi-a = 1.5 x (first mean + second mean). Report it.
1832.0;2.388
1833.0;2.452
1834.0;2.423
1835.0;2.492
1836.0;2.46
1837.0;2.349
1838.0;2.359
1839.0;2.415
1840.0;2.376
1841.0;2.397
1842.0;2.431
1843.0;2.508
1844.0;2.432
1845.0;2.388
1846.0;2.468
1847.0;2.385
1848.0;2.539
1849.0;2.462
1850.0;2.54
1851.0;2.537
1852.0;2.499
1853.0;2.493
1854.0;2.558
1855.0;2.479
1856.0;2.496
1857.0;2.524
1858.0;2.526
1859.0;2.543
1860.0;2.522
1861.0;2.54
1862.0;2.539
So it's 7.48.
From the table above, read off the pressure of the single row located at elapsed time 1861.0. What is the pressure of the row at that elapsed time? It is 2.54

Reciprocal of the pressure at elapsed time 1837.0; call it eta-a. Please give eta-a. 0.426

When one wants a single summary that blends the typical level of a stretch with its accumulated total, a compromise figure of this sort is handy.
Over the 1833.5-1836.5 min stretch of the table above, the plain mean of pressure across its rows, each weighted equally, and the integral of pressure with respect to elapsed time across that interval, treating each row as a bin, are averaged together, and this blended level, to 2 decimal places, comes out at 4.92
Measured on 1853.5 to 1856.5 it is 5.02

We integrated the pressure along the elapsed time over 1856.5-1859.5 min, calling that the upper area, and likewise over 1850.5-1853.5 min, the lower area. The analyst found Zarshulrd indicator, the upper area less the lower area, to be 0.064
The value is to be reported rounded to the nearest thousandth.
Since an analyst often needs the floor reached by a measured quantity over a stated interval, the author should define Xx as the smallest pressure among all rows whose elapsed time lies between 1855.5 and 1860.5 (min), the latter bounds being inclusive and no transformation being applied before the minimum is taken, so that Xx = 2.496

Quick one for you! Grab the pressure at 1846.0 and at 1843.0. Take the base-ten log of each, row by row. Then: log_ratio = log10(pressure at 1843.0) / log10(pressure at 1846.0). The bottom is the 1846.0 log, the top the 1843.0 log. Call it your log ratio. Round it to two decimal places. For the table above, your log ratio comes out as 1.02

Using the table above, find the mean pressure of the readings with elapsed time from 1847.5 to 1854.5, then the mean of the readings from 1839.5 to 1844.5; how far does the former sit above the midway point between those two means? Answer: 0.045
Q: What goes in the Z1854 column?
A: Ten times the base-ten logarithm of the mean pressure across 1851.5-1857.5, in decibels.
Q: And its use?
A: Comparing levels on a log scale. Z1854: 3.99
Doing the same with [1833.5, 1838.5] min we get 3.83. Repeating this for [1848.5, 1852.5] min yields 4.00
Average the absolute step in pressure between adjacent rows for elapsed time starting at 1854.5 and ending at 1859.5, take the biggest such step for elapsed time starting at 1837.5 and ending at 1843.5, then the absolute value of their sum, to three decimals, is 0.093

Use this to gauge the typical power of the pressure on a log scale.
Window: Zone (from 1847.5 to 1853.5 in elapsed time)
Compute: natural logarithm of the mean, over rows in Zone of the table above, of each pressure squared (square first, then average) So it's 1.84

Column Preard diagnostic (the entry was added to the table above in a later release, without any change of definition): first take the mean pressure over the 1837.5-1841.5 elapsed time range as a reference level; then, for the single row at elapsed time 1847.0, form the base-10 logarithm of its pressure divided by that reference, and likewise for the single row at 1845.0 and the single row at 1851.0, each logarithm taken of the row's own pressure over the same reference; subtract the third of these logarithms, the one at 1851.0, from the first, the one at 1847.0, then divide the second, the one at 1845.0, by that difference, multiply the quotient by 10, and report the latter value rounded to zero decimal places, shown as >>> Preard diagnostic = 0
